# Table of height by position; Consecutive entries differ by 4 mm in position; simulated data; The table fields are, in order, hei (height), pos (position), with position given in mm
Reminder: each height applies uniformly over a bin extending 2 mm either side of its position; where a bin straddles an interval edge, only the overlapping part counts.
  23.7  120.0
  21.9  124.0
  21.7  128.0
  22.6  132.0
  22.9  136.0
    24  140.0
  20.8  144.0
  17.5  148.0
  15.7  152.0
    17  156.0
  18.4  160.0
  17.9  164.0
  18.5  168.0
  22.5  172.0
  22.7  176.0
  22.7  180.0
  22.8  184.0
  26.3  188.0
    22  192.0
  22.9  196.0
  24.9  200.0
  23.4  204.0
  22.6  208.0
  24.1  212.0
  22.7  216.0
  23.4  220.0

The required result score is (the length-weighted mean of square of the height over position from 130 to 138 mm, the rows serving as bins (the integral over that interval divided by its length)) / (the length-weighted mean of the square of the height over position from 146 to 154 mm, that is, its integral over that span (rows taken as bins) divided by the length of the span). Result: 1.9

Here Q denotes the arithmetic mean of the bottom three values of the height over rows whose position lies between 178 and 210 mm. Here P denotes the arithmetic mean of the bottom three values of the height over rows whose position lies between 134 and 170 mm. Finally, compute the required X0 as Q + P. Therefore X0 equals 39.2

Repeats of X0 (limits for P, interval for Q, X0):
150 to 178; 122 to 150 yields 36.9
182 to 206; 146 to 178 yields 39.3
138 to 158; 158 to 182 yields 35.0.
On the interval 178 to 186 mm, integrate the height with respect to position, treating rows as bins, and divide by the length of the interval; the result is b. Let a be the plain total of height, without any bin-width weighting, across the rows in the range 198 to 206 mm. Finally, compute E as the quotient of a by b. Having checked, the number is 2.12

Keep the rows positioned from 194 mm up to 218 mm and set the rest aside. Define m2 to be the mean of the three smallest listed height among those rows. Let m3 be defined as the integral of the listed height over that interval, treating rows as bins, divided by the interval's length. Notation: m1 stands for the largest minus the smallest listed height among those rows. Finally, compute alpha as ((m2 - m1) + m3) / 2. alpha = 22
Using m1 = 2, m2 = 23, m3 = 23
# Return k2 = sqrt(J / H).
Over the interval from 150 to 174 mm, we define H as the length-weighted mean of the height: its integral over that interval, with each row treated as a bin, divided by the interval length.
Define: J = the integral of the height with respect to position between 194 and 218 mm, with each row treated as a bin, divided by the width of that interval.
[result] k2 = 1.13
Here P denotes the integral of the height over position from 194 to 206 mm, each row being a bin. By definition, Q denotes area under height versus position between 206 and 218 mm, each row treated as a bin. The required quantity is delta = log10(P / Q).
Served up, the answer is 0.01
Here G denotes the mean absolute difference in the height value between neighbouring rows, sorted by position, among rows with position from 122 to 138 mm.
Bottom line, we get 0.5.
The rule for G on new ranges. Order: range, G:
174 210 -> 1.6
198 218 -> 1.3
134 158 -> 2.1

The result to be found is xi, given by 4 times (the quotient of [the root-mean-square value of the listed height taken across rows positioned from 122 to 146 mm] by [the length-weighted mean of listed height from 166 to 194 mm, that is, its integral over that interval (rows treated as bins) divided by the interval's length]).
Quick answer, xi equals 4.0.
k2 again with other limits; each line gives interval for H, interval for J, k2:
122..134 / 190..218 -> 1.03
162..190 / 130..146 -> 1.01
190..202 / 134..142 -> 1.00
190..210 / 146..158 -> 0.85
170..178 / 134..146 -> 1.00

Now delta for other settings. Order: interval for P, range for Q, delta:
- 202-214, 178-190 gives -0.01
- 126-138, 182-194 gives -0.02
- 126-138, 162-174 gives 0.06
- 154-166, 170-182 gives -0.11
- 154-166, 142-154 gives -0.01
